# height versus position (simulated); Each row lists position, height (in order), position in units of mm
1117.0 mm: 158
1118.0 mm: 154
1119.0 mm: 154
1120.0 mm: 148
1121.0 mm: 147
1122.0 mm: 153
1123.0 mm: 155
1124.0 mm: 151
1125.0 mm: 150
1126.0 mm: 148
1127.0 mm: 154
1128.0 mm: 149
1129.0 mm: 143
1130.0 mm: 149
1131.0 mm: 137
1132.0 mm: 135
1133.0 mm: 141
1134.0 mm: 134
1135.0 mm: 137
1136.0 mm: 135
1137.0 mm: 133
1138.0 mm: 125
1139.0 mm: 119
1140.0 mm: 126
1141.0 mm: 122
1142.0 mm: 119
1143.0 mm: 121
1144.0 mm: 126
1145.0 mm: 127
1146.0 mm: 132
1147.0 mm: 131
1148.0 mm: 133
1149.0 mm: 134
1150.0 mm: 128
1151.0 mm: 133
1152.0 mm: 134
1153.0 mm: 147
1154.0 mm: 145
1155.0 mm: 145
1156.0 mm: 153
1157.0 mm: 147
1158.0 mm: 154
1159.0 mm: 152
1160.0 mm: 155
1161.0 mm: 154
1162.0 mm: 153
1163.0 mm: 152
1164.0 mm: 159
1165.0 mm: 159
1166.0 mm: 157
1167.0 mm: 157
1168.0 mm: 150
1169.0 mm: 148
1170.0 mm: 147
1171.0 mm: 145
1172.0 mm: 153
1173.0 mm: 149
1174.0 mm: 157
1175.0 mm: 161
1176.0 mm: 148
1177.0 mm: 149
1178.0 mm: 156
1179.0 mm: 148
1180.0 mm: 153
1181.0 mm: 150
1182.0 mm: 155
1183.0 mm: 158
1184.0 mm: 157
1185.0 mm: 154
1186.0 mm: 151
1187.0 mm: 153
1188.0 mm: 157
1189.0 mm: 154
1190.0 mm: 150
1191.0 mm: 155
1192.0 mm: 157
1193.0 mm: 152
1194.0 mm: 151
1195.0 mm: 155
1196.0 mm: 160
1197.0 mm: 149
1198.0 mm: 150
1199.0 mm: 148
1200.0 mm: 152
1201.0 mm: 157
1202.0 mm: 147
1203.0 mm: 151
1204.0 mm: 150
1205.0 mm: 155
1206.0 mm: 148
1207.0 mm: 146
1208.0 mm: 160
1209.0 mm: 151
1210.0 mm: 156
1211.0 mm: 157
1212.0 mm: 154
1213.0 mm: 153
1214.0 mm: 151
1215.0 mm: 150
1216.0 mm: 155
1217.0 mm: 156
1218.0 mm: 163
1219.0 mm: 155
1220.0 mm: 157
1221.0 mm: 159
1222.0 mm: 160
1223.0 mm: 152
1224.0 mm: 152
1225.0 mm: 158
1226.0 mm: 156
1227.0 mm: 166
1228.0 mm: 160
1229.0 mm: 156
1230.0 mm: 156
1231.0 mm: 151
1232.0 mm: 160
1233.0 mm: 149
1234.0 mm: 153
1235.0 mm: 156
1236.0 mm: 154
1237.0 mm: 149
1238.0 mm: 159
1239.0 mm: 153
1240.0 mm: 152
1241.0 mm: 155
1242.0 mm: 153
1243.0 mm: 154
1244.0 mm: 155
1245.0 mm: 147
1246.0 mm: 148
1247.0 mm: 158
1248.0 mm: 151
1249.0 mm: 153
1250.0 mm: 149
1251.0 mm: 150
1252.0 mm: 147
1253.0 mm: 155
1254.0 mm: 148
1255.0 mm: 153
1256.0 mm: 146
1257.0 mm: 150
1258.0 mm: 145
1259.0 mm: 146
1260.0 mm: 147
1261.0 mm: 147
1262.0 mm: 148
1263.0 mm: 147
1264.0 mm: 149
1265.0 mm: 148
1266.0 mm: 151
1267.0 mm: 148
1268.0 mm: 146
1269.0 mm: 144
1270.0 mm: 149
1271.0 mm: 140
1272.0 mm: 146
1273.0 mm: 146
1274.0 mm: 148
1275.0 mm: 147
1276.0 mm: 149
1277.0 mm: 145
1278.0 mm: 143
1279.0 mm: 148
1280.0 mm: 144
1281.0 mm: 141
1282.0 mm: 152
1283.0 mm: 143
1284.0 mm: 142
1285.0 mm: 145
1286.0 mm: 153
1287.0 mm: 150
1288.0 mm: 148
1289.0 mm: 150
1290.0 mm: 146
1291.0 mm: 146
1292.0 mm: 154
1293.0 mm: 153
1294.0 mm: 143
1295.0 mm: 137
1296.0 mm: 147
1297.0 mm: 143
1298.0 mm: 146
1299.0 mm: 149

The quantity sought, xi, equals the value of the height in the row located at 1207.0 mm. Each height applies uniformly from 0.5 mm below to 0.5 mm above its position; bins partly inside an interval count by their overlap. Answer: 146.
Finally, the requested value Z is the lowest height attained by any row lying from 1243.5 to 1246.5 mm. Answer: 147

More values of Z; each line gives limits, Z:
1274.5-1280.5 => 143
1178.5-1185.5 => 148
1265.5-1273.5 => 140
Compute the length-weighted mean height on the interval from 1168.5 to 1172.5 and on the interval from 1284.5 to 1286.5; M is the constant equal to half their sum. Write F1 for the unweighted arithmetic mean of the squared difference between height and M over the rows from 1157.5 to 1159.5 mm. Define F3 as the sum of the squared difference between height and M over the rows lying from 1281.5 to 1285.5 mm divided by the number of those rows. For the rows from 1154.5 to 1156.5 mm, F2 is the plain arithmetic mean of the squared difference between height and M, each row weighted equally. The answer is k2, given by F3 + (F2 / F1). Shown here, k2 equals 26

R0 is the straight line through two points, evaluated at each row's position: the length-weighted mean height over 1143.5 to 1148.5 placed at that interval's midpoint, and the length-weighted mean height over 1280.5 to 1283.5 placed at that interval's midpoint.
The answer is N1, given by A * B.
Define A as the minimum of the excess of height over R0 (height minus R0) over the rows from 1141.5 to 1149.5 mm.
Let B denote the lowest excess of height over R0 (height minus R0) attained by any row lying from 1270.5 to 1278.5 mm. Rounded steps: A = -10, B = -4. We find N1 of 42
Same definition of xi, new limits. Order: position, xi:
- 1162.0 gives 153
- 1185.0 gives 154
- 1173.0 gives 149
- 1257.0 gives 150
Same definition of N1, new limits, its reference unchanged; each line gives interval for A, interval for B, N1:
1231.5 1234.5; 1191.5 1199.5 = 113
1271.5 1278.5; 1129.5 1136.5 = -10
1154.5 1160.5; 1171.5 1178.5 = 209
